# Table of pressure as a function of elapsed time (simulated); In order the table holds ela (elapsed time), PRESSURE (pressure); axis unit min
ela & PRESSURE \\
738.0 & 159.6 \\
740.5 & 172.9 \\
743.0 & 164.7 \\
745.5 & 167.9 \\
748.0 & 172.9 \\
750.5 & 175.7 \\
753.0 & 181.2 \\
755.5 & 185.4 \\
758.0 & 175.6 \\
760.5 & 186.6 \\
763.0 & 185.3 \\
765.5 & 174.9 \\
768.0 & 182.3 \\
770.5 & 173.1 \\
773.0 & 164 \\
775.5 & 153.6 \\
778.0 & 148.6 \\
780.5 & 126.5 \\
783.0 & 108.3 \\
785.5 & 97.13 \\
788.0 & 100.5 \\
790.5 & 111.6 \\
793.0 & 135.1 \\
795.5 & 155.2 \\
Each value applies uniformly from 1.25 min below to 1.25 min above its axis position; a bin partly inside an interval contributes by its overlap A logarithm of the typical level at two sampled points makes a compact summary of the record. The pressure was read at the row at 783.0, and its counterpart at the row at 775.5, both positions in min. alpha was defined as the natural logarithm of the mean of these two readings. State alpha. 4.87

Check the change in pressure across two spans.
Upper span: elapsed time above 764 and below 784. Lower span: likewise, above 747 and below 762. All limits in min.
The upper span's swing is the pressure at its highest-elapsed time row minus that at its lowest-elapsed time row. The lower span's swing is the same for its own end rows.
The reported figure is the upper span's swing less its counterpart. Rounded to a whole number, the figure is -80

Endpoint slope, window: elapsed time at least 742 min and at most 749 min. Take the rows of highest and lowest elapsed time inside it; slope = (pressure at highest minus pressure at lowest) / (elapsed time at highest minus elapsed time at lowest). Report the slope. 2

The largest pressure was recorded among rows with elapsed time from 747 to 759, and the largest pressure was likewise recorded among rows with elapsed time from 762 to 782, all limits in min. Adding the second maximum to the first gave 371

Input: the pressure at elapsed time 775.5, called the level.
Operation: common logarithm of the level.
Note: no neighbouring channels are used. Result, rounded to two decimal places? 2.19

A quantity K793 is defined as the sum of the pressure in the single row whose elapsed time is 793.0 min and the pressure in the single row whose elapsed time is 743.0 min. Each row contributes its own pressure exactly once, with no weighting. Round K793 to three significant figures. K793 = 300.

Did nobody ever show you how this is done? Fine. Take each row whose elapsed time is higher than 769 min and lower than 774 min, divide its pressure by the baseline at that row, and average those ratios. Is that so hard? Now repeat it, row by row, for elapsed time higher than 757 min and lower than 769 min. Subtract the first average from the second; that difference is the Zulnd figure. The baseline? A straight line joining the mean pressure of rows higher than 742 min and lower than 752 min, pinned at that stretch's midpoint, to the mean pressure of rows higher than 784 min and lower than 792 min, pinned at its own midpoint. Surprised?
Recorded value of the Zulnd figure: -0.04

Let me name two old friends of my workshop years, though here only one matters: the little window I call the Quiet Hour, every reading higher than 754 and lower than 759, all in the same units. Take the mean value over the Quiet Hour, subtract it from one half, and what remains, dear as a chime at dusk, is -180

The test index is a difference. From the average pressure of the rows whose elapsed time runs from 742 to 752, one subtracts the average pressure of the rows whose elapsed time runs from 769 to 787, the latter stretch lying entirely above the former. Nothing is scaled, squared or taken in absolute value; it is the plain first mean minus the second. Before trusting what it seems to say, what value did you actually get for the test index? 32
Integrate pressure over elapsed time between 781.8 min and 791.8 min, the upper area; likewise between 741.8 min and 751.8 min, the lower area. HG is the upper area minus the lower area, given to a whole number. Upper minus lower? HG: -659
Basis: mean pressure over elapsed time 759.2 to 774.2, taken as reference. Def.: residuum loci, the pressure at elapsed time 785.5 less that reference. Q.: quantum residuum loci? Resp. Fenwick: -81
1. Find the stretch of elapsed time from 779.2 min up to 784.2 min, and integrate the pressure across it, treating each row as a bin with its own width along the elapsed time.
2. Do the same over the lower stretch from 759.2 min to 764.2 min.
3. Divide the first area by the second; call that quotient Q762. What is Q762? 0.63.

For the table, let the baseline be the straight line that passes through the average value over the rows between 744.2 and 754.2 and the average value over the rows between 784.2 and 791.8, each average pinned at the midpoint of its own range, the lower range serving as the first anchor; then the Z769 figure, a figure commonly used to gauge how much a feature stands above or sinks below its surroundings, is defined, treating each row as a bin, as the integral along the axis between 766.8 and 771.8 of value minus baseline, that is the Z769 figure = 200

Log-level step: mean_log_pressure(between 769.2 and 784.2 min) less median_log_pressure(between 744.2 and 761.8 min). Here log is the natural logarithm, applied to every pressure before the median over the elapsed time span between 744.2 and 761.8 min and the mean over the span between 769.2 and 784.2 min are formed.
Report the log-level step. -0.2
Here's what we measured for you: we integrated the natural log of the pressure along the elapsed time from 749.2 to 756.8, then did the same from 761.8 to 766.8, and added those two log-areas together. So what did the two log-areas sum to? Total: 65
